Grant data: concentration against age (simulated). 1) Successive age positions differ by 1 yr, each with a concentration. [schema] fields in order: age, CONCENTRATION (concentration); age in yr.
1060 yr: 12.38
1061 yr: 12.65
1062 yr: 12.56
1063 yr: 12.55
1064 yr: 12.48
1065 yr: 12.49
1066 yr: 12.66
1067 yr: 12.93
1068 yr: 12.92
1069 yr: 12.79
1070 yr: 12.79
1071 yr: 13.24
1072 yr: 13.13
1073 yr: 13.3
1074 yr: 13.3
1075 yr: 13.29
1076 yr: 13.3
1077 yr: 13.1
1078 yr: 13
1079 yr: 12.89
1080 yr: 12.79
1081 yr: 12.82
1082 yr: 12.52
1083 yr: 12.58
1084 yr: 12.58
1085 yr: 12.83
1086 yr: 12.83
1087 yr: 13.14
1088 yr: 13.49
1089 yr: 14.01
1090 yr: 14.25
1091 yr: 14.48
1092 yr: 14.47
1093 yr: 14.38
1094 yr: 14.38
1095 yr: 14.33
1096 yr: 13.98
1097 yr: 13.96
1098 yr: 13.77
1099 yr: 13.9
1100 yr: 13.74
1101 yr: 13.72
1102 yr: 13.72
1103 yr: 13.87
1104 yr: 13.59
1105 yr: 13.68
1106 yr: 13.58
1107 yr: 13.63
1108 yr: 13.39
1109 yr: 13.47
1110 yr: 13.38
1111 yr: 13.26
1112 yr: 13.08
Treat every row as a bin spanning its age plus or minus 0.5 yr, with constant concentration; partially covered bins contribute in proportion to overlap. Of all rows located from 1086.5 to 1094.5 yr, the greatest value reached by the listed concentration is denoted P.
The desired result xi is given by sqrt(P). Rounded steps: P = 14.48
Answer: 3.81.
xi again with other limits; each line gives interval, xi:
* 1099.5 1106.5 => 3.72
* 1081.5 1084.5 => 3.55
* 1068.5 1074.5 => 3.65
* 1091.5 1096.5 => 3.80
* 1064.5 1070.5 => 3.60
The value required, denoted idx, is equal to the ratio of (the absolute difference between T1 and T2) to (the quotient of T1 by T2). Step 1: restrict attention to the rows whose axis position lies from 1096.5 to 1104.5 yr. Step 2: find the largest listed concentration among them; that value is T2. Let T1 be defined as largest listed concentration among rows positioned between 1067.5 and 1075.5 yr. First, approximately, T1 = 13.3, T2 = 13.96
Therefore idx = 0.7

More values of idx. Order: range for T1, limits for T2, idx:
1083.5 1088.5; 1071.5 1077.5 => 0.2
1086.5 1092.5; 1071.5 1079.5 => 1.1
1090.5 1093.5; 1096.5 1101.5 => 0.5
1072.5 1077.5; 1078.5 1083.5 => 0.4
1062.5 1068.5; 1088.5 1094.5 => 1.7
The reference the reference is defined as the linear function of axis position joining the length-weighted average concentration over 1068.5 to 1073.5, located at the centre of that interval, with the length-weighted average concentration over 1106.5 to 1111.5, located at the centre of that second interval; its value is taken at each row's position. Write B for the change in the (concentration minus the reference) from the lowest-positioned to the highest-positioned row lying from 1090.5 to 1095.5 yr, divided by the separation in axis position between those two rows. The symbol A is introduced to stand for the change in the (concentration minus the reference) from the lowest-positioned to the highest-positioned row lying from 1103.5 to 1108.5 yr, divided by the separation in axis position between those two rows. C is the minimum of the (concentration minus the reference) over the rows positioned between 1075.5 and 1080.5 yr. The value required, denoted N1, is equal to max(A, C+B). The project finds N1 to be -0.06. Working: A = -0.06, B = -0.05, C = -0.35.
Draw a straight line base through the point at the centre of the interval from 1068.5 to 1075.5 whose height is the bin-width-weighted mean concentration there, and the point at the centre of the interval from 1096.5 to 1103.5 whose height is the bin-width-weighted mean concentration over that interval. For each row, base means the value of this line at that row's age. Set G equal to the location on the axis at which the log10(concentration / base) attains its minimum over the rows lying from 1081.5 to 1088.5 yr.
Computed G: 1082 yr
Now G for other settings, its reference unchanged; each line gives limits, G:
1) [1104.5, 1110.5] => 1110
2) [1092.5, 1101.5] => 1101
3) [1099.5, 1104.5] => 1104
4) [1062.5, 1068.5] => 1065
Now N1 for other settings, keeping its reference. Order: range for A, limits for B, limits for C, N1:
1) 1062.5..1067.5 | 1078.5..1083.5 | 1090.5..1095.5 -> 0.96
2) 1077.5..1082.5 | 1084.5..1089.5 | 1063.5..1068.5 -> -0.13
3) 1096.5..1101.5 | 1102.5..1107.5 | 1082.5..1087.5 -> -0.07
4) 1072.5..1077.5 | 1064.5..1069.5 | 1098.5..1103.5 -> 0.43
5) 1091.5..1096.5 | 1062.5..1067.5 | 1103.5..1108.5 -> 0.06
